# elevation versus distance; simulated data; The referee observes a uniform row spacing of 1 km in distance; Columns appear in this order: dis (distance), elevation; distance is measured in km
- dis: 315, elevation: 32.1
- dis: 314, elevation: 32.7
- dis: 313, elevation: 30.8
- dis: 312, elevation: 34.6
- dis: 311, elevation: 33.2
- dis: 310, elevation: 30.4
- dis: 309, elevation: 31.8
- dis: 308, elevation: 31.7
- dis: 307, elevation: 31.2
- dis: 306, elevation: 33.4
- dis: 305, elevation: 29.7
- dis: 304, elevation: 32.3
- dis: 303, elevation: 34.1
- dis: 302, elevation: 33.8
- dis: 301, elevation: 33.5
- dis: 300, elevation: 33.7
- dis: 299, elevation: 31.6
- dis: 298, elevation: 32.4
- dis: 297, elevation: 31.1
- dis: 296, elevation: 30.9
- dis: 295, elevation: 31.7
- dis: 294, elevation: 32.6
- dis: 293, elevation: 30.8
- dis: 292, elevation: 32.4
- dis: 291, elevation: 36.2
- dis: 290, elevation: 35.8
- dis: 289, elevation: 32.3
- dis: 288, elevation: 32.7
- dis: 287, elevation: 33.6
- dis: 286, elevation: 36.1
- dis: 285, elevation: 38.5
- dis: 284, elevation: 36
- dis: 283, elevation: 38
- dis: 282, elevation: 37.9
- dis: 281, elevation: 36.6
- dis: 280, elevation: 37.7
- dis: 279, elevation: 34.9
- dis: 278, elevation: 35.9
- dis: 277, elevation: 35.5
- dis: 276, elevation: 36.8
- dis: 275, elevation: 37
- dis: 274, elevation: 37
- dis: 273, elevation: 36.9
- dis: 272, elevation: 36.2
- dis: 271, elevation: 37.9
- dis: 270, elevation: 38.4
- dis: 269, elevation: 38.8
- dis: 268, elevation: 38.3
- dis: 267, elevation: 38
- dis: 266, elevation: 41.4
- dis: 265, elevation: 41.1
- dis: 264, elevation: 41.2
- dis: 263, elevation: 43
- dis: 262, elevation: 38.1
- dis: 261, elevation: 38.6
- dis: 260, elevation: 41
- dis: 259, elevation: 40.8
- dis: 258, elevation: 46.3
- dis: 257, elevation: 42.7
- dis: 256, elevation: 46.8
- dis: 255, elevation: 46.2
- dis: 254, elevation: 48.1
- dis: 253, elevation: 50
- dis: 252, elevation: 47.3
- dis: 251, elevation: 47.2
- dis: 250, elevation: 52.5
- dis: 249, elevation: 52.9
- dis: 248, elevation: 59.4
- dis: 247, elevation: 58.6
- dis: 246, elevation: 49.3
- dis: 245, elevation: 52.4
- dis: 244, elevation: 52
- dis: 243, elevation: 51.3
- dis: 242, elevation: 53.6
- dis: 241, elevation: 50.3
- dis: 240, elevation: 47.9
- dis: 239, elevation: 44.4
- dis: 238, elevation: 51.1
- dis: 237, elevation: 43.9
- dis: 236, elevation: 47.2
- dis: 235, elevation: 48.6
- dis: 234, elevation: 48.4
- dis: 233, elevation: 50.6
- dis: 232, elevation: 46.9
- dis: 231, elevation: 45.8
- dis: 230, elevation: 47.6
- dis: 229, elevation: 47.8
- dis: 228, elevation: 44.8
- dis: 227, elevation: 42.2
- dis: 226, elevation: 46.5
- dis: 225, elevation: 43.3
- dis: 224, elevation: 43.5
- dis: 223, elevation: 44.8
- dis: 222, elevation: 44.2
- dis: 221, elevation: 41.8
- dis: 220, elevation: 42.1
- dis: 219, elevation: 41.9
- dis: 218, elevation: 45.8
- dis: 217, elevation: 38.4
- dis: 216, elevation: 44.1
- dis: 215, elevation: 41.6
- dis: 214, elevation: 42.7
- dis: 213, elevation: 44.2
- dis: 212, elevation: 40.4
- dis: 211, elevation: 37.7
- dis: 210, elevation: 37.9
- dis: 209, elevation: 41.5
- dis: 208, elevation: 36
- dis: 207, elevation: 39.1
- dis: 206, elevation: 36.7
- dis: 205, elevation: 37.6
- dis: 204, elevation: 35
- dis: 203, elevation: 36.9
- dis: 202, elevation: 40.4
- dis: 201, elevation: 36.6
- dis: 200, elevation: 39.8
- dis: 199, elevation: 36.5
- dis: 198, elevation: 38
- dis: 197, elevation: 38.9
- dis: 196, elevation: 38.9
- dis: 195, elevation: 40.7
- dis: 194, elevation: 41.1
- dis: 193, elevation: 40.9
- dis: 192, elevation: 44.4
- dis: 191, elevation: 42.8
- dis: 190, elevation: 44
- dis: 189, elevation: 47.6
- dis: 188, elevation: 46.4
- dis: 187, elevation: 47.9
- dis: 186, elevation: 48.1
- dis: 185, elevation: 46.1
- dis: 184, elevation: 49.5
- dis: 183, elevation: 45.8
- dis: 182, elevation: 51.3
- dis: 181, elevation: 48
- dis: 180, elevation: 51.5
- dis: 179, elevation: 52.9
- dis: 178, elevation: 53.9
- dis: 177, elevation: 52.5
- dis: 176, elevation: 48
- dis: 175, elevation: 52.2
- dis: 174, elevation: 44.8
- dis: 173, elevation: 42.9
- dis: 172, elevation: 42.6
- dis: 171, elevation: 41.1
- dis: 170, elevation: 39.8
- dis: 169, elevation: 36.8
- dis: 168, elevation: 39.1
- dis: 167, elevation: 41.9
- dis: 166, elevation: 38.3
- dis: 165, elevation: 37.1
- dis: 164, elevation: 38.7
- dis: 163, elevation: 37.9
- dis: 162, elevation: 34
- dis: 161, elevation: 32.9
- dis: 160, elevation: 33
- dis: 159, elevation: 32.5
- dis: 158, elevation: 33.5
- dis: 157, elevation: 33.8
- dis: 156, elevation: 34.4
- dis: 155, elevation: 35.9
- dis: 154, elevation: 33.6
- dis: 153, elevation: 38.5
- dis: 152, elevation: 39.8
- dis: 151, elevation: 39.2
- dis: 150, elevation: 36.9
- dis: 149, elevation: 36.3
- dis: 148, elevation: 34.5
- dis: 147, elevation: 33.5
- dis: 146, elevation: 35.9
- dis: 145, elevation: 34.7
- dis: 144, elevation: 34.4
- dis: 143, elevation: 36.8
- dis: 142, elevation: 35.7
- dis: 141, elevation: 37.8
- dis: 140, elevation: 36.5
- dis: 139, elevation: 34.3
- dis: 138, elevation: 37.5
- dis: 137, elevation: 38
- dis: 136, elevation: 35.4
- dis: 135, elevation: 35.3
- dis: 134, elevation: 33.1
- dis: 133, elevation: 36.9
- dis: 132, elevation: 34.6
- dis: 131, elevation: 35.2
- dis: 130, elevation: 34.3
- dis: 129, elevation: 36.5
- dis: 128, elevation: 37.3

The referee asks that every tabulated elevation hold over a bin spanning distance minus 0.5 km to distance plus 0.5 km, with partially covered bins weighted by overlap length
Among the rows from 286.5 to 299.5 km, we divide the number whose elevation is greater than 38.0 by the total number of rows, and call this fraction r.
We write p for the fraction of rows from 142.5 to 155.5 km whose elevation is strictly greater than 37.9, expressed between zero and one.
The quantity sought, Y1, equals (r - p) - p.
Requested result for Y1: -0.5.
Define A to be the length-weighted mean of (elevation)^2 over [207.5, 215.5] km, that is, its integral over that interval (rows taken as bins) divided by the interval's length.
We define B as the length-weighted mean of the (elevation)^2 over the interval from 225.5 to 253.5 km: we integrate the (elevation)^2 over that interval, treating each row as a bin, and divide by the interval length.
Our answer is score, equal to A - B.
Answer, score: -819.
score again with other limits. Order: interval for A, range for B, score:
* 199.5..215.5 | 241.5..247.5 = -1275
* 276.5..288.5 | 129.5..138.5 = 39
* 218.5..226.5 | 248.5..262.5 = -205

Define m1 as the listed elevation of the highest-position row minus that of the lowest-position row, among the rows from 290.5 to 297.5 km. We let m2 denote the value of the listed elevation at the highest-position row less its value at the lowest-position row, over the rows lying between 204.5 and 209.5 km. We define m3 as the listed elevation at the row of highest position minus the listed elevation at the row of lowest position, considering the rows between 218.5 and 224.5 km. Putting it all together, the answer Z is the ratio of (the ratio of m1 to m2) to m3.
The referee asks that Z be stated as -0.8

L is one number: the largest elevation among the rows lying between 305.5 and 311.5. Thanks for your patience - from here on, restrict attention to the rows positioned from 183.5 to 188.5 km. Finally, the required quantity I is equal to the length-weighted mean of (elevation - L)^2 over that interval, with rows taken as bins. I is 203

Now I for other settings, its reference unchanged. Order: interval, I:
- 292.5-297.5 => 4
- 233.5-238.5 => 214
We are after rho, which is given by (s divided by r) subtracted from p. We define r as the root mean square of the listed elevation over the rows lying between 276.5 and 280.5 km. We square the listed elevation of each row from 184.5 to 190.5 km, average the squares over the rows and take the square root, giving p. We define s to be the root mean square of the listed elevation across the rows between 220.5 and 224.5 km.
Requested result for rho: 45.5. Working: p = 46.7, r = 36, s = 44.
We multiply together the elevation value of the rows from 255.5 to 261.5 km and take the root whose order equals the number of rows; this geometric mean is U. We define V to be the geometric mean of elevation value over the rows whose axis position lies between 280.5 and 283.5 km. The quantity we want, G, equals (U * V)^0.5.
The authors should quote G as 40.0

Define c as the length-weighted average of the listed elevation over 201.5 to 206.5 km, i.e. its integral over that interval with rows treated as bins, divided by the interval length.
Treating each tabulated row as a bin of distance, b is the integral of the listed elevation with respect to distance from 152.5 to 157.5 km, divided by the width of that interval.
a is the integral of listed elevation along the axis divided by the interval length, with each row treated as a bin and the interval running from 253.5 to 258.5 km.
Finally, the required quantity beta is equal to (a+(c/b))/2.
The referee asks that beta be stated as 24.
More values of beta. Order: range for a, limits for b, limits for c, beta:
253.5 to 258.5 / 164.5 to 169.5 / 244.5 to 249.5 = 24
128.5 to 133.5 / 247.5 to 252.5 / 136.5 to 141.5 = 18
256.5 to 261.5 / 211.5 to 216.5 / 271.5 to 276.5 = 21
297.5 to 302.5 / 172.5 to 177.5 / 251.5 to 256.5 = 17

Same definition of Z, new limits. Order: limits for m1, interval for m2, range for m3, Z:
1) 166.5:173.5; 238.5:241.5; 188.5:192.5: -0.1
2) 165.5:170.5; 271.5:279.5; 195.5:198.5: 1.3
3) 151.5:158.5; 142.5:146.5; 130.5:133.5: 4.1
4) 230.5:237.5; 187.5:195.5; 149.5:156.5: -0.1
